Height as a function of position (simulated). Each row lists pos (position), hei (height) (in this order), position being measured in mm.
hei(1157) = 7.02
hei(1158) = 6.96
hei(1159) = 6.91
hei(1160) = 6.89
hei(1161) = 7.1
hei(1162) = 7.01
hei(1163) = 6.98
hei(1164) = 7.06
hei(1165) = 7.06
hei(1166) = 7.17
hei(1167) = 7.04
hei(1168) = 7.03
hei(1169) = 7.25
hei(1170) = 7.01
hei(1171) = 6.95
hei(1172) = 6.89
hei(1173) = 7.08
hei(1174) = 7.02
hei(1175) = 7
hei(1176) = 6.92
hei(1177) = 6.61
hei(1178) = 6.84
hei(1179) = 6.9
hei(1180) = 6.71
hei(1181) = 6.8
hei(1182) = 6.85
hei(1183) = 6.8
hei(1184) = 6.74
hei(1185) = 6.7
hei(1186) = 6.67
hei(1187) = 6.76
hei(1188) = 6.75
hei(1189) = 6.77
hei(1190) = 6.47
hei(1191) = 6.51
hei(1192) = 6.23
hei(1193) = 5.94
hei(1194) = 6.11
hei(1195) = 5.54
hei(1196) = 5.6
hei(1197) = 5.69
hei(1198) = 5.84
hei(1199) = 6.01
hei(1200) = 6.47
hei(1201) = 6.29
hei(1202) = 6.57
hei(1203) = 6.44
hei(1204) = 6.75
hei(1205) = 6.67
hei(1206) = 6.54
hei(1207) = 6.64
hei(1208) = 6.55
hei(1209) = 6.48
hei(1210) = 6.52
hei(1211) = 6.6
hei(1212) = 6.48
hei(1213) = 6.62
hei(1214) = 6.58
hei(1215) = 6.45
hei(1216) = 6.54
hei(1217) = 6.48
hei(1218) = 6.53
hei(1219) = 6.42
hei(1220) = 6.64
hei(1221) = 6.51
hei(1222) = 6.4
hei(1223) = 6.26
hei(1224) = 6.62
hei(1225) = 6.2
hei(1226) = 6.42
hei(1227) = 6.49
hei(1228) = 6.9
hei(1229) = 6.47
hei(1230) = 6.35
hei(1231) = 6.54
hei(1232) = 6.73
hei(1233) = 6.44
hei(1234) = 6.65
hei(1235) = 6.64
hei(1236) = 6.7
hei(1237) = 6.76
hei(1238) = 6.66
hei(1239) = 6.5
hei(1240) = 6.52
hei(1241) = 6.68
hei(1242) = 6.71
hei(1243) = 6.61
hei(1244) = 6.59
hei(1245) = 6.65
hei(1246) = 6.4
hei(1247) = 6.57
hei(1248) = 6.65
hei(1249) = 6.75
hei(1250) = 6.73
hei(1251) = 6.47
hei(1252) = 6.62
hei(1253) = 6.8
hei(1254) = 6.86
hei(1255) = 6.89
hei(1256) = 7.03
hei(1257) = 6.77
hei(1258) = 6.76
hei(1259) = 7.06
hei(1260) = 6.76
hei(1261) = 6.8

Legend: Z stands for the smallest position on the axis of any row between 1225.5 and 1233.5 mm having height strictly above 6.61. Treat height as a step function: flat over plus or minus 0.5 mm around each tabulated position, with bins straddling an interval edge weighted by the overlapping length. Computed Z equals 1228 mm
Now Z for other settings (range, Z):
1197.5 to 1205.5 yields 1204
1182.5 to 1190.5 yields 1183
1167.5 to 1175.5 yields 1168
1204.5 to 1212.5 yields 1205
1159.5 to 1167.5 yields 1160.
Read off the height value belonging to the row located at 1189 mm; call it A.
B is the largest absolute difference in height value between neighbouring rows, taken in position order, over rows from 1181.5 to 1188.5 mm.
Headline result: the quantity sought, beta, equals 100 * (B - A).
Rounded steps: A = 6.77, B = 0.09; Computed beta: -668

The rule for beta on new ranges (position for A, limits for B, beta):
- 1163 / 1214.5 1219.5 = -687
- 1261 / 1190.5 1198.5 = -623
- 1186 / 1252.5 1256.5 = -653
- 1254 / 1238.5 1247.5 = -661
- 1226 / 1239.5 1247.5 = -617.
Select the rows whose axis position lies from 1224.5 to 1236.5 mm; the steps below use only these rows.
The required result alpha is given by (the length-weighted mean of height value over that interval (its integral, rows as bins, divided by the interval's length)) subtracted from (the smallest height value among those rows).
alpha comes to -0.34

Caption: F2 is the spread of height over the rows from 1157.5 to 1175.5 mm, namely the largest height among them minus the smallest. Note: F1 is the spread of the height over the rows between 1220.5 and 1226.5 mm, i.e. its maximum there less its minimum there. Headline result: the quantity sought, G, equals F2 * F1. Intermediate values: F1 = 0.4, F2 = 0.4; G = 0.2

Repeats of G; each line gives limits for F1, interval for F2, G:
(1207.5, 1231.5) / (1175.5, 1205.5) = 1.0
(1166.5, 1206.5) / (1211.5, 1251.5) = 1.2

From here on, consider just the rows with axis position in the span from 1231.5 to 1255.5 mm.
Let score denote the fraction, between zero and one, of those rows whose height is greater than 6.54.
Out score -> 0.79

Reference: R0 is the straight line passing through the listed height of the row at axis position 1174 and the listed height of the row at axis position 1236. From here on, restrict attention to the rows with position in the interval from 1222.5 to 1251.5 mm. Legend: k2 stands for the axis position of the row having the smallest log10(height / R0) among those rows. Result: 1225 mm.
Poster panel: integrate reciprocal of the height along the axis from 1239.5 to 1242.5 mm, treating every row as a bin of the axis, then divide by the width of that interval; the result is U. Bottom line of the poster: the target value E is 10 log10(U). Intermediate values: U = 0.151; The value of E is -8.22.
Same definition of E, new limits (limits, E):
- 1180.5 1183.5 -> -8.34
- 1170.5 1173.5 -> -8.43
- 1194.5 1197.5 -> -7.49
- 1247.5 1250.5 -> -8.27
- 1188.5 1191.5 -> -8.18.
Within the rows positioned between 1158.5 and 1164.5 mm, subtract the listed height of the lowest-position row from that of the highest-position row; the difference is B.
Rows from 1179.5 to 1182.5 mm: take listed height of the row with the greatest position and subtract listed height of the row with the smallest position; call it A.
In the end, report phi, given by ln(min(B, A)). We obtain -2.0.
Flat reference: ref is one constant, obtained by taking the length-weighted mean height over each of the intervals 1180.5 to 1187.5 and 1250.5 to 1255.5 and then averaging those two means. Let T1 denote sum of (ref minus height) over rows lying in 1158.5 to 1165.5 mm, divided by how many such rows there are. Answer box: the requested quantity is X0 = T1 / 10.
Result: -0.03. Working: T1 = -0.26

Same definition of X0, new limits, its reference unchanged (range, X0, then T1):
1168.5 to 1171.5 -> -0.03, -0.33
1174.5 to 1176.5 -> -0.02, -0.22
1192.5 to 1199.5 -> 0.09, 0.93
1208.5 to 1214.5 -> 0.02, 0.20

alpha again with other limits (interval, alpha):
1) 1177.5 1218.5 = -0.93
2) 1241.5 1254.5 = -0.25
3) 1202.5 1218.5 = -0.11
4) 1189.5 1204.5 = -0.62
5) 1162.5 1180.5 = -0.36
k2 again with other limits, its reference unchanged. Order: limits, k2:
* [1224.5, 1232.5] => 1225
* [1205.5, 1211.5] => 1209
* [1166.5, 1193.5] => 1193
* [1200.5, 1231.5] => 1201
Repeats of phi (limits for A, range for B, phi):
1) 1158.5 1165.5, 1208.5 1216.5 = -2.8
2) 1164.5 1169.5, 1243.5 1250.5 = -2.0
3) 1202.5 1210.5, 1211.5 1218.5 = -3.0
